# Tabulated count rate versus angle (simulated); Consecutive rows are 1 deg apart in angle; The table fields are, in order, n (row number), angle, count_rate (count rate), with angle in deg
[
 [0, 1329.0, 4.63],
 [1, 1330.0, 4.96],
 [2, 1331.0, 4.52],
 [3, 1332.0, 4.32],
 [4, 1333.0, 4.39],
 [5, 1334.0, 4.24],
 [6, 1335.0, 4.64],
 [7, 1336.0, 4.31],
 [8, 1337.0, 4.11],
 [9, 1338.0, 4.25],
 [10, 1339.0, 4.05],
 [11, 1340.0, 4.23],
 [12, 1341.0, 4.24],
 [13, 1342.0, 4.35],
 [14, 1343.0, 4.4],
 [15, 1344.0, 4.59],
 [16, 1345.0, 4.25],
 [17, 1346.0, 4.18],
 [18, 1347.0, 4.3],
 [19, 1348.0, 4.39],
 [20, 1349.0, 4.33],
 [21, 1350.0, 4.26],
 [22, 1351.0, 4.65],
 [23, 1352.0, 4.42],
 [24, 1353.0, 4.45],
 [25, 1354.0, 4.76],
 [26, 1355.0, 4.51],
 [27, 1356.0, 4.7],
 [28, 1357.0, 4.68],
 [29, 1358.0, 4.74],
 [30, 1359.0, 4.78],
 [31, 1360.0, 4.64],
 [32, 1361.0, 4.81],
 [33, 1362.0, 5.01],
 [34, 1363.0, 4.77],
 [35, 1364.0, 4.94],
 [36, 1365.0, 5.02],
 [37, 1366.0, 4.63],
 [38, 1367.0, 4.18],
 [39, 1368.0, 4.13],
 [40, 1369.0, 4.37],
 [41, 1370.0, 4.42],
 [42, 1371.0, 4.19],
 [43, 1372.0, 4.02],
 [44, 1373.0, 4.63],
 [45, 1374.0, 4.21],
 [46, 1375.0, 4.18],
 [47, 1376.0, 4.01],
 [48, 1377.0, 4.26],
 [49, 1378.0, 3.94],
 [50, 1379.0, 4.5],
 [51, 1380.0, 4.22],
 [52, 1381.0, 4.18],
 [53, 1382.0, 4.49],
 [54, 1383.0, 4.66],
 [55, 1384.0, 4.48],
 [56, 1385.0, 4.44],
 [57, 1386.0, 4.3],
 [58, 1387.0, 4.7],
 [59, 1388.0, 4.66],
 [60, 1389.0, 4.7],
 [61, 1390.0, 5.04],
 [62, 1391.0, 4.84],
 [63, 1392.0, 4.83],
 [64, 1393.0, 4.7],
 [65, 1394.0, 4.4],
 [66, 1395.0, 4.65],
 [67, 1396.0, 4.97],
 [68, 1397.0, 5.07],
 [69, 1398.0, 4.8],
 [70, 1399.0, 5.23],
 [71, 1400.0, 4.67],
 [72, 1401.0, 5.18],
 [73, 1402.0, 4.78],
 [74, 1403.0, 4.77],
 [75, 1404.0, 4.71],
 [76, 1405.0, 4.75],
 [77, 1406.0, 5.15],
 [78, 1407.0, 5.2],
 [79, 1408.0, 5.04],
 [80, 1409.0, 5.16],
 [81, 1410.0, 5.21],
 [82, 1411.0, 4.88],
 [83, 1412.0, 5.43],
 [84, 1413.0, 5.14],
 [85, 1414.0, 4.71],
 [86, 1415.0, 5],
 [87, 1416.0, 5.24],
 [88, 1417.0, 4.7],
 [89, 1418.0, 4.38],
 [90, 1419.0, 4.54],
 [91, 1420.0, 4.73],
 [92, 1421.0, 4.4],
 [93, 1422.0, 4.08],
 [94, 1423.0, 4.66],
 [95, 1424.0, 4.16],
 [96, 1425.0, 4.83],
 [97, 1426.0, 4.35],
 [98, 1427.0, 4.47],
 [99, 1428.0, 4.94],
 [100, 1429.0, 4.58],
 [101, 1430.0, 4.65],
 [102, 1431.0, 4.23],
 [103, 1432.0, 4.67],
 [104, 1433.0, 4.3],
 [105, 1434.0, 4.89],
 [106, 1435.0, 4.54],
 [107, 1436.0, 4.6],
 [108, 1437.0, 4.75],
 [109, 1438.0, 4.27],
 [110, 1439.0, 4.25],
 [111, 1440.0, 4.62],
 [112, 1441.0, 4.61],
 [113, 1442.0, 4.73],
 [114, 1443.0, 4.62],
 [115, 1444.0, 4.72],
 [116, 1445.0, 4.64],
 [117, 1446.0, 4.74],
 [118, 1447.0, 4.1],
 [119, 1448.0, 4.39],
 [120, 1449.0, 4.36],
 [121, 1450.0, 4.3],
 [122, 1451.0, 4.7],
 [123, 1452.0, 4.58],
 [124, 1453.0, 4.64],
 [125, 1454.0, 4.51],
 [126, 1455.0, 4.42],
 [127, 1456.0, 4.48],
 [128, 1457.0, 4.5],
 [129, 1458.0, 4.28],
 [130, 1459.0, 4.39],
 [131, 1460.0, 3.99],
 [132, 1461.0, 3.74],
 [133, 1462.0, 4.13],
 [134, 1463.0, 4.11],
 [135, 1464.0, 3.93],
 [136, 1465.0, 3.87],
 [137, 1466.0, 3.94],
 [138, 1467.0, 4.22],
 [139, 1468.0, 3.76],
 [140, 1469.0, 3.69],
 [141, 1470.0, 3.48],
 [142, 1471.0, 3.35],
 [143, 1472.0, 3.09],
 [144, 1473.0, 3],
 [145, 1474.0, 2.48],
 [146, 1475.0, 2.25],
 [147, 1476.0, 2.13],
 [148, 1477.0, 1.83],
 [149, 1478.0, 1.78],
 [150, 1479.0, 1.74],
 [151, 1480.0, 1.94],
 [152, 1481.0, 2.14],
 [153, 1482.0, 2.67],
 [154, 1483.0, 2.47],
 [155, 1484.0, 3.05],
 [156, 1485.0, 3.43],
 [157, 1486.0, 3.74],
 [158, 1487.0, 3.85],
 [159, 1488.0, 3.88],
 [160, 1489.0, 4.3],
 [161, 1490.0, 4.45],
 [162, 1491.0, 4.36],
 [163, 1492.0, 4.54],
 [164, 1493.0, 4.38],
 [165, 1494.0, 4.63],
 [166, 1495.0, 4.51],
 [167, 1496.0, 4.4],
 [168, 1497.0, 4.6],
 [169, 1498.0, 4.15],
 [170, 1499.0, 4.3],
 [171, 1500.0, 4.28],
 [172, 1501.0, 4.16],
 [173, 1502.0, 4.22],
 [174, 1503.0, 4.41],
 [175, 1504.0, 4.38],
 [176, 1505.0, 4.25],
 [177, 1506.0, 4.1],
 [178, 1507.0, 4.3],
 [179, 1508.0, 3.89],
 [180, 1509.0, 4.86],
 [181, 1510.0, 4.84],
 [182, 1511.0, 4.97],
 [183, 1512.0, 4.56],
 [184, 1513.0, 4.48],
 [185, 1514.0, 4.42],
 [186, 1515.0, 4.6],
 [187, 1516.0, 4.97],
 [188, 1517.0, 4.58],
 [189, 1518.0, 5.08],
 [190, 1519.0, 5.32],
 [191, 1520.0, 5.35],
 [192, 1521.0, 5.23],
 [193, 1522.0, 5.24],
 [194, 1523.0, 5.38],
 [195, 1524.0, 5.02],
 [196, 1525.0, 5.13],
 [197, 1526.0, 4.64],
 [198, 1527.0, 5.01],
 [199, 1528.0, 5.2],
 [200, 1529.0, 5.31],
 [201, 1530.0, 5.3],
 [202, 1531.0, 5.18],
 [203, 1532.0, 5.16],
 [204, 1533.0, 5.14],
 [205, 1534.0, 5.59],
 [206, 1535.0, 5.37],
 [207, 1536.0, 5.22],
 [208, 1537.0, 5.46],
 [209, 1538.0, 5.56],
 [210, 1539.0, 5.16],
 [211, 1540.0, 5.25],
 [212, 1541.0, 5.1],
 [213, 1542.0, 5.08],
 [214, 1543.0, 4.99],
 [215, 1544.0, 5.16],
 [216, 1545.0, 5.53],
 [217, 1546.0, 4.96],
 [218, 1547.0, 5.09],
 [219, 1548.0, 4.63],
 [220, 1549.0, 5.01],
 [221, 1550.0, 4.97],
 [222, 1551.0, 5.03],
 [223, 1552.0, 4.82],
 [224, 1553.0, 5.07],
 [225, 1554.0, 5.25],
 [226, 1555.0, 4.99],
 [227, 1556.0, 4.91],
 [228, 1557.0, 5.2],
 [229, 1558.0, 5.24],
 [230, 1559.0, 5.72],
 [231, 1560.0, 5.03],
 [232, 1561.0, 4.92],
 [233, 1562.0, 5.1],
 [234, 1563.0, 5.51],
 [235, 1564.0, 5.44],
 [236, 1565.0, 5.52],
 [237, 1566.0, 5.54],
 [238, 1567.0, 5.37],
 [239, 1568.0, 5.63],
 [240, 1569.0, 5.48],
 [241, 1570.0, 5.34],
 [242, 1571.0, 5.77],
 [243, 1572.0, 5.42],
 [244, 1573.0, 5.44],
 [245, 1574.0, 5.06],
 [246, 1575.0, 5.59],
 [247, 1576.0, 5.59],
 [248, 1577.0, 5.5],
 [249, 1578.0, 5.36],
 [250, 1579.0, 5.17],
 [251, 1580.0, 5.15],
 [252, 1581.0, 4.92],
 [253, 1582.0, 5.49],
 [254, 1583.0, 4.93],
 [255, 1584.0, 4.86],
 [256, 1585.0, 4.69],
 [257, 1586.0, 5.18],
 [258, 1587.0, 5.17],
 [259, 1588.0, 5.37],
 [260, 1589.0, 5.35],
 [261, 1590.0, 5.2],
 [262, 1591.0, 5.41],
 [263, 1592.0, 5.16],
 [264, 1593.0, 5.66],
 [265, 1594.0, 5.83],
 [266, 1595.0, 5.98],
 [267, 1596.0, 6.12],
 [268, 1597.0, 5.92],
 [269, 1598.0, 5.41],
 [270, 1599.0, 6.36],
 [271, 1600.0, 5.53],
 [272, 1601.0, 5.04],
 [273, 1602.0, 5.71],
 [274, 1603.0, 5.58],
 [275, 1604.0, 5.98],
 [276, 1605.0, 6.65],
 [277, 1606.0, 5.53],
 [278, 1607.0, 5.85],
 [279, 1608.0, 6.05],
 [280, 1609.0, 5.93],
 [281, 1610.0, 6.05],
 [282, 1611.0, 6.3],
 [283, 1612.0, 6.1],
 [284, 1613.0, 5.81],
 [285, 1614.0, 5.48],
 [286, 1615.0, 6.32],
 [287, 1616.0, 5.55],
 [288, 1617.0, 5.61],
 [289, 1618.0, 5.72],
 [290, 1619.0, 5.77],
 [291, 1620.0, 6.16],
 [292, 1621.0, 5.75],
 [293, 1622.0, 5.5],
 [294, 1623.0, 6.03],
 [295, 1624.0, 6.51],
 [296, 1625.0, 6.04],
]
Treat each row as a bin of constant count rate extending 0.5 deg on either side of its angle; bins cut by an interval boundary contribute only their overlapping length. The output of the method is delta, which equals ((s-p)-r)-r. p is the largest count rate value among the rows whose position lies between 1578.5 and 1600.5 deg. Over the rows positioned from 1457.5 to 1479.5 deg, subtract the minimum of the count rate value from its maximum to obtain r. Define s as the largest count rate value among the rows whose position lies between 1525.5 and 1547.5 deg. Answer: -6.1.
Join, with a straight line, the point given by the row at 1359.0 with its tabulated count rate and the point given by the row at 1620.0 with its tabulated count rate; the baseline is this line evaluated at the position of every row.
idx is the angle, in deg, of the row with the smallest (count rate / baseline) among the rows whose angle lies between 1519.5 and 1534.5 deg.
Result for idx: 1526.0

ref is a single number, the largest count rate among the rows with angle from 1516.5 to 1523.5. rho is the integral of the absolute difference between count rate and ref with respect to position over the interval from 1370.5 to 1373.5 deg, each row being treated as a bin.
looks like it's 3.3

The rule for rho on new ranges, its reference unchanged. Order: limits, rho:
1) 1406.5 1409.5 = 0.7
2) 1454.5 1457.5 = 2.7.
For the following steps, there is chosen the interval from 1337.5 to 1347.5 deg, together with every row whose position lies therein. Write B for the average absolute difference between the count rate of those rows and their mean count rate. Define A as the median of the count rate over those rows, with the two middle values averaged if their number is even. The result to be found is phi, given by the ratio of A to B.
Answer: 42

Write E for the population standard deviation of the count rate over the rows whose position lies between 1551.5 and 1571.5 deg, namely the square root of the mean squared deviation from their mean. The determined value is 0.28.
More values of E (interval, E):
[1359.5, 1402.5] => 0.33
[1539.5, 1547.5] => 0.17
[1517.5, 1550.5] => 0.22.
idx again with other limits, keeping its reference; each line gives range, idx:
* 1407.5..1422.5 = 1422.0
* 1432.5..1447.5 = 1447.0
